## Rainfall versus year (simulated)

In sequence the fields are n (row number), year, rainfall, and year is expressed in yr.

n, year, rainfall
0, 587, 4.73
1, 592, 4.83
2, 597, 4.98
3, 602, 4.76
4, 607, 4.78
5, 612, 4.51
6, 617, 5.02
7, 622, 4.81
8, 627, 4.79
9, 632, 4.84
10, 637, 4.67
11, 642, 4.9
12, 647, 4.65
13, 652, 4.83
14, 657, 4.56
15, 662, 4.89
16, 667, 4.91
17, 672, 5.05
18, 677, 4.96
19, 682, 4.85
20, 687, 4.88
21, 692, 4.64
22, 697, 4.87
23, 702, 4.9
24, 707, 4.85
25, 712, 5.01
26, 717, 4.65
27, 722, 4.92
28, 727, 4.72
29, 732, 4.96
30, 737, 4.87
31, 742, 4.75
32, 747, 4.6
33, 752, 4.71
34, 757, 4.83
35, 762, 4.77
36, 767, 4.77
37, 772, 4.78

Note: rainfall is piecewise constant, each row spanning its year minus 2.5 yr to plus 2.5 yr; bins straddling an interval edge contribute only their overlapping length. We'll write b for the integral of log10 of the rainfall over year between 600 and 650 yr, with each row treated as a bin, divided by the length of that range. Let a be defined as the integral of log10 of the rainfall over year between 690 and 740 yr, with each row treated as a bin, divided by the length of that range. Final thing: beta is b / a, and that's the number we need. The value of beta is 0.99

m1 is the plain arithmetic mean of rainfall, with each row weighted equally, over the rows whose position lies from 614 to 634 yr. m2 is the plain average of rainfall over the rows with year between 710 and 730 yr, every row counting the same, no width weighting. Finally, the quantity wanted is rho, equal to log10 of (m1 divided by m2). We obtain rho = 0.004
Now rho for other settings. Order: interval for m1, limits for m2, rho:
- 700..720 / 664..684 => -0.008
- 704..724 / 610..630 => 0.007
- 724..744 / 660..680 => -0.011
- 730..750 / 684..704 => -0.002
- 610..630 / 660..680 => -0.015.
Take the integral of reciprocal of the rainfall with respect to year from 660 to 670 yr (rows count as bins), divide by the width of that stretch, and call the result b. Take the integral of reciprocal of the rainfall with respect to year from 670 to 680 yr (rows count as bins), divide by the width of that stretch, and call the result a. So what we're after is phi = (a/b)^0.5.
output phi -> 0.99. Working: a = 0.200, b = 0.204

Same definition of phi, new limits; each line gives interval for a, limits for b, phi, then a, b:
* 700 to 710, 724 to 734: 1.00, 0.205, 0.207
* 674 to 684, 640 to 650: 0.99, 0.203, 0.210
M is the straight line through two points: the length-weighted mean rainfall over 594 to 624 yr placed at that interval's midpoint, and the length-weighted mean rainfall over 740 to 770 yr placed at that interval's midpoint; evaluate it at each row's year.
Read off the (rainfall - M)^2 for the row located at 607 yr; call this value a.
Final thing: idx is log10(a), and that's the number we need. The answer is -3.0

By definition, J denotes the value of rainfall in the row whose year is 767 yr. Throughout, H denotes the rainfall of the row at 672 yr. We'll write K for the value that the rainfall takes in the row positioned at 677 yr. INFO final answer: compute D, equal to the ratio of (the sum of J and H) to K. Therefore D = 1.98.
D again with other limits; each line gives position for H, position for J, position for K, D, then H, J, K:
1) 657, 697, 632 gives 1.95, 4.56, 4.87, 4.84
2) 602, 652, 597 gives 1.93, 4.76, 4.83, 4.98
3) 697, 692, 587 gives 2.01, 4.87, 4.64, 4.73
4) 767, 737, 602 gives 2.03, 4.77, 4.87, 4.76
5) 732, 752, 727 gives 2.05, 4.96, 4.71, 4.72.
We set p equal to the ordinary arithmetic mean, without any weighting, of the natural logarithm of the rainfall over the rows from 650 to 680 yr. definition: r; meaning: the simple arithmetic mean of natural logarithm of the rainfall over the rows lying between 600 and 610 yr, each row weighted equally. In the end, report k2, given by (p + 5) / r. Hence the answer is 4.21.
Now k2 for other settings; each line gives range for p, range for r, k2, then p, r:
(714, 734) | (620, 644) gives 4.19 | 1.571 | 1.57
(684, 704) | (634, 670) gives 4.21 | 1.573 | 1.56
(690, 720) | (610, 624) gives 4.20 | 1.572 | 1.56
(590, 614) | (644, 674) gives 4.18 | 1.562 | 1.57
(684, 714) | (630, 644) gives 4.19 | 1.580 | 1.57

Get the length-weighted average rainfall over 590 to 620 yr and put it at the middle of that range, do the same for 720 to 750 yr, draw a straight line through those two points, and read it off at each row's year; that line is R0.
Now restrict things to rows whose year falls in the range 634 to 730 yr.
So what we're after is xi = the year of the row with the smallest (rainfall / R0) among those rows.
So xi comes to 657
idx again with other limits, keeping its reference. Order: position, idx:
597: -1.6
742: -4.6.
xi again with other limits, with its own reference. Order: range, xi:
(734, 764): 747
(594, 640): 612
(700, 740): 717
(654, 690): 657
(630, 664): 657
